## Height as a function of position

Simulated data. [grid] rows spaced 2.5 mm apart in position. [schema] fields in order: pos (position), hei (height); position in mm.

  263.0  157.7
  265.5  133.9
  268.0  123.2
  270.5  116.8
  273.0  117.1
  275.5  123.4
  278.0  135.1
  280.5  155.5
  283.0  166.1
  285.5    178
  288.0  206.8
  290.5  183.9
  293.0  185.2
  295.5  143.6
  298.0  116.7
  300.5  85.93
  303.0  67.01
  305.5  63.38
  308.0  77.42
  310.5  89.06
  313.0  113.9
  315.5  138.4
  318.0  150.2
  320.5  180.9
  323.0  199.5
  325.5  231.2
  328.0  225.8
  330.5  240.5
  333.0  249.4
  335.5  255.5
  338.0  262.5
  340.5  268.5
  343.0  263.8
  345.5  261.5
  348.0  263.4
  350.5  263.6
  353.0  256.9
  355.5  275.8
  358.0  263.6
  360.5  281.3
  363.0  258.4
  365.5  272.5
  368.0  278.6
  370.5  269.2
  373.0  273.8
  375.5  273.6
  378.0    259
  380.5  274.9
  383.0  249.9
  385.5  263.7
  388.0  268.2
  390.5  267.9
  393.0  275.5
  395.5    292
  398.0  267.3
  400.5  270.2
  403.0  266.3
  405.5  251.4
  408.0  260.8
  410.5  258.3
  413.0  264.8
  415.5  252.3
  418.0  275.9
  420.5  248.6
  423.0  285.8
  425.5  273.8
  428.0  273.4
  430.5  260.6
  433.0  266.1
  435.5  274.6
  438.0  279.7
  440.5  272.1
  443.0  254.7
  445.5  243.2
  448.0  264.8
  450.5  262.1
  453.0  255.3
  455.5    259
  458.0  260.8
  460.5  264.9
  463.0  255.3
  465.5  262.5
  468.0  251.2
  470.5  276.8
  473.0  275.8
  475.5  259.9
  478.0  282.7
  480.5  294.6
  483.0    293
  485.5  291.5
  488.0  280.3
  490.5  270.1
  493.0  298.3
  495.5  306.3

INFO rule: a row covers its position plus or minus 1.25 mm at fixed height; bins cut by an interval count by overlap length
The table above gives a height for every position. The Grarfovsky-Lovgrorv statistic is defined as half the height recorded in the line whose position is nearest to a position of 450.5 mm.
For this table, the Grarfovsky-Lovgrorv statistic 131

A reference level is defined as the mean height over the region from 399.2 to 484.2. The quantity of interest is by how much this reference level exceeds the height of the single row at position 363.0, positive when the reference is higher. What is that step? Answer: 8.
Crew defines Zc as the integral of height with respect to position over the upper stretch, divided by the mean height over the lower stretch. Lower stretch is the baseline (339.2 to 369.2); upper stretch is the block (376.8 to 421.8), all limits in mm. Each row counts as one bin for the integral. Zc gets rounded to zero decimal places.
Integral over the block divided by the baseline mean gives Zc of 45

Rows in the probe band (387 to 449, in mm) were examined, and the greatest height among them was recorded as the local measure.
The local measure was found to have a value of 292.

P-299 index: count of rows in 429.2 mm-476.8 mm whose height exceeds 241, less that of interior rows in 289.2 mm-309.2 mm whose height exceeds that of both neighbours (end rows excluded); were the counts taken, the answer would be 18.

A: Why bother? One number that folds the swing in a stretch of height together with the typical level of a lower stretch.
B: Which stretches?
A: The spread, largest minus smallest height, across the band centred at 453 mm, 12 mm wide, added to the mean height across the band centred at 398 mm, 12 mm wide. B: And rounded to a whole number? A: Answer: 284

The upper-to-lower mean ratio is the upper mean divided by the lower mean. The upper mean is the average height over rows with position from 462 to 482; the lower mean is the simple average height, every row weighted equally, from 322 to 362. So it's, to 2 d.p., 1.06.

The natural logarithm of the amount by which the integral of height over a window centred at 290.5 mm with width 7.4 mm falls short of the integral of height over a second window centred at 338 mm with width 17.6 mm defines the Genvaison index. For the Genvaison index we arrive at 8.0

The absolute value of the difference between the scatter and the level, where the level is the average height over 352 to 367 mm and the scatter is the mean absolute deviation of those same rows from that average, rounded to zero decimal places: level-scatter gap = 260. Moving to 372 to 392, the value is 260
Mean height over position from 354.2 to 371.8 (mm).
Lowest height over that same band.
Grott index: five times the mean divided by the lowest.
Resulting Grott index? 5.25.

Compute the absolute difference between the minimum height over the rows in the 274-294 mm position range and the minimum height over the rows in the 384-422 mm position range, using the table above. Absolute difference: 125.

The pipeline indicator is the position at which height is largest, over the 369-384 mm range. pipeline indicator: 380.5 mm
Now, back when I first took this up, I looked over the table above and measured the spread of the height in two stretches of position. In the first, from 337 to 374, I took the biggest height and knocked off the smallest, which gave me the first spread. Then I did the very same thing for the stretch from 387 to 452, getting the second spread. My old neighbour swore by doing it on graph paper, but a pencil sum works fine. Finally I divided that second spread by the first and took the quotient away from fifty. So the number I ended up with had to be 48.0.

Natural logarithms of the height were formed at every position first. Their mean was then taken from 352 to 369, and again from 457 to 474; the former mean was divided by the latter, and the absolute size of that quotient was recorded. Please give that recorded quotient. 1.00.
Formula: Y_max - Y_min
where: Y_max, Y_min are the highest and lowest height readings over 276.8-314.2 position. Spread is 143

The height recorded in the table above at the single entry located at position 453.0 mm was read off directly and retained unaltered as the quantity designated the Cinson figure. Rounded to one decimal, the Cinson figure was 255.3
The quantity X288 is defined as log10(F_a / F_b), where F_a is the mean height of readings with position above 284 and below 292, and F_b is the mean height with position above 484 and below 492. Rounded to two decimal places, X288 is -0.17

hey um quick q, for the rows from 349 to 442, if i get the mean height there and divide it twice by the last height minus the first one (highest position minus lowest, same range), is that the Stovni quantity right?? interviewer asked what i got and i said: 3.71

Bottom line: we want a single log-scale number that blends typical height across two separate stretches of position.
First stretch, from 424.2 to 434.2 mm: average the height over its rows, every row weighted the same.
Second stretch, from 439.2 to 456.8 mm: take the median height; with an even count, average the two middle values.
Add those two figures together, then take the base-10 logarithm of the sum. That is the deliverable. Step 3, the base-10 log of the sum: 2.72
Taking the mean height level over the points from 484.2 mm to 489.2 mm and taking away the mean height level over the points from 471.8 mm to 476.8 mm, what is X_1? 18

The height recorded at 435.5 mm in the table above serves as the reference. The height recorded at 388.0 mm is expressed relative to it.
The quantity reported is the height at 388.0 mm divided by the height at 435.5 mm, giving 1.0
